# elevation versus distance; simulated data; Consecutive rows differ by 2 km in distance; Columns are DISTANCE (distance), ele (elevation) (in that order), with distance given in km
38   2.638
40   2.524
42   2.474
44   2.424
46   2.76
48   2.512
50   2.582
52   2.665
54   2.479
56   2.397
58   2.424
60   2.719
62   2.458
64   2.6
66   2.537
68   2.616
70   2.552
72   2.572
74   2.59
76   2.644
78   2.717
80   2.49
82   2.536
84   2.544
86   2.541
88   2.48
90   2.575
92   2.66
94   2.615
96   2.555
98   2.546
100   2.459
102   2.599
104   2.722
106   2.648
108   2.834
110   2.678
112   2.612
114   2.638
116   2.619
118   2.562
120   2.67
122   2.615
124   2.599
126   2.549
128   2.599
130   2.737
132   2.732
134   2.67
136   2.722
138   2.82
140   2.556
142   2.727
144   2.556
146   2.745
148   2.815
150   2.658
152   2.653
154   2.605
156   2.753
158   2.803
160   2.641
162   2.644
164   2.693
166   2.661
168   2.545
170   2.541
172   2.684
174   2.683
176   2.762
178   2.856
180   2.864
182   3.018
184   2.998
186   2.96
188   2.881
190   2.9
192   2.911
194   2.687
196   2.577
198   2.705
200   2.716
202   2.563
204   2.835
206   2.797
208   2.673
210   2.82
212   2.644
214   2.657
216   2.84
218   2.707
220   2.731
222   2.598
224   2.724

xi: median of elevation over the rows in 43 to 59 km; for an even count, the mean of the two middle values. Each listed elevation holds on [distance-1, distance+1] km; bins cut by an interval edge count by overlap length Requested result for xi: 2.50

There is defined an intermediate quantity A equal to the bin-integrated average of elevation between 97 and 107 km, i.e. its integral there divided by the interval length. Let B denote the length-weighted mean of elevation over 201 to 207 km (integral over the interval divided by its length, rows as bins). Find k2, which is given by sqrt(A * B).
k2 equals 2.66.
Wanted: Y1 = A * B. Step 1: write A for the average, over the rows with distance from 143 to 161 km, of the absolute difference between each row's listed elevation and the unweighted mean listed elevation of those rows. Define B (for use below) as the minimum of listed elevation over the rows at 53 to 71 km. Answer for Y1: 0.185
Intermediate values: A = 0.077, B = 2.397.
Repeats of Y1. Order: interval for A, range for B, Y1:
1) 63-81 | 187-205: 0.122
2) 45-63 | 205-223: 0.292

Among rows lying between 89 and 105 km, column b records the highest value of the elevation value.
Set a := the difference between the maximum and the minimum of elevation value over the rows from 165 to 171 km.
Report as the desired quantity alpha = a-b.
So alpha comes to -2.60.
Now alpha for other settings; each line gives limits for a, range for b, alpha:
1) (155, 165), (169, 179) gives -2.69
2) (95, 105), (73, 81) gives -2.45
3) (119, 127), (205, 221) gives -2.72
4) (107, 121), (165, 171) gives -2.39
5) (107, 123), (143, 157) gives -2.54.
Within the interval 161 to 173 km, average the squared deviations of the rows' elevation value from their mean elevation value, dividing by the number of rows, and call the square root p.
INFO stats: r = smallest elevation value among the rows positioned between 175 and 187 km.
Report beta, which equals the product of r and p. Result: 0.17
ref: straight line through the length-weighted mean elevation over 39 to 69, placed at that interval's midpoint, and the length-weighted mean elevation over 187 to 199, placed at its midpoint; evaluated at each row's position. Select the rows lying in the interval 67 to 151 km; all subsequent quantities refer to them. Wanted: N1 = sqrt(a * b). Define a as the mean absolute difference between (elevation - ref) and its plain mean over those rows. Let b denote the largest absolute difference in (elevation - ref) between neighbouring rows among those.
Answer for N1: 0.130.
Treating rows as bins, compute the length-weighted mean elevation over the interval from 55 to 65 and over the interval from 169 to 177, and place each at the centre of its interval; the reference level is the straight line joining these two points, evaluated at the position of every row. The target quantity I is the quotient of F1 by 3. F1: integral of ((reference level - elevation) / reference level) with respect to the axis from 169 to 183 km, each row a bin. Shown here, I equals -0.18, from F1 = -0.53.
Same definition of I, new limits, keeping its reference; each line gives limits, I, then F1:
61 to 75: -0.06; -0.17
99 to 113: -0.13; -0.38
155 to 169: -0.04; -0.13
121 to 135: -0.06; -0.18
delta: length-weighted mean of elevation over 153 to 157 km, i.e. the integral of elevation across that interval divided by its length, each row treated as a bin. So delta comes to 2.68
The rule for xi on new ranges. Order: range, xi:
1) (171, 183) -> 2.81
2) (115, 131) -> 2.61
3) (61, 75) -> 2.57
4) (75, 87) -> 2.54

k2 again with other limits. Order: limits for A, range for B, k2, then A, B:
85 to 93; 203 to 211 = 2.67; 2.56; 2.78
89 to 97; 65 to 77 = 2.59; 2.60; 2.59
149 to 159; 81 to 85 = 2.62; 2.69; 2.54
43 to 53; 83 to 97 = 2.58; 2.59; 2.57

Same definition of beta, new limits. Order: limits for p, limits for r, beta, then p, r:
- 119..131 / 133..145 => 0.15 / 0.060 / 2.556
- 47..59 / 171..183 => 0.25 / 0.092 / 2.683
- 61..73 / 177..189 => 0.15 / 0.051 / 2.856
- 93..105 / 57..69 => 0.19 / 0.080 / 2.424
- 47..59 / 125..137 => 0.23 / 0.092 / 2.549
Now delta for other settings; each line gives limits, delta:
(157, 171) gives 2.65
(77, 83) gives 2.58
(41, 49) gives 2.54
